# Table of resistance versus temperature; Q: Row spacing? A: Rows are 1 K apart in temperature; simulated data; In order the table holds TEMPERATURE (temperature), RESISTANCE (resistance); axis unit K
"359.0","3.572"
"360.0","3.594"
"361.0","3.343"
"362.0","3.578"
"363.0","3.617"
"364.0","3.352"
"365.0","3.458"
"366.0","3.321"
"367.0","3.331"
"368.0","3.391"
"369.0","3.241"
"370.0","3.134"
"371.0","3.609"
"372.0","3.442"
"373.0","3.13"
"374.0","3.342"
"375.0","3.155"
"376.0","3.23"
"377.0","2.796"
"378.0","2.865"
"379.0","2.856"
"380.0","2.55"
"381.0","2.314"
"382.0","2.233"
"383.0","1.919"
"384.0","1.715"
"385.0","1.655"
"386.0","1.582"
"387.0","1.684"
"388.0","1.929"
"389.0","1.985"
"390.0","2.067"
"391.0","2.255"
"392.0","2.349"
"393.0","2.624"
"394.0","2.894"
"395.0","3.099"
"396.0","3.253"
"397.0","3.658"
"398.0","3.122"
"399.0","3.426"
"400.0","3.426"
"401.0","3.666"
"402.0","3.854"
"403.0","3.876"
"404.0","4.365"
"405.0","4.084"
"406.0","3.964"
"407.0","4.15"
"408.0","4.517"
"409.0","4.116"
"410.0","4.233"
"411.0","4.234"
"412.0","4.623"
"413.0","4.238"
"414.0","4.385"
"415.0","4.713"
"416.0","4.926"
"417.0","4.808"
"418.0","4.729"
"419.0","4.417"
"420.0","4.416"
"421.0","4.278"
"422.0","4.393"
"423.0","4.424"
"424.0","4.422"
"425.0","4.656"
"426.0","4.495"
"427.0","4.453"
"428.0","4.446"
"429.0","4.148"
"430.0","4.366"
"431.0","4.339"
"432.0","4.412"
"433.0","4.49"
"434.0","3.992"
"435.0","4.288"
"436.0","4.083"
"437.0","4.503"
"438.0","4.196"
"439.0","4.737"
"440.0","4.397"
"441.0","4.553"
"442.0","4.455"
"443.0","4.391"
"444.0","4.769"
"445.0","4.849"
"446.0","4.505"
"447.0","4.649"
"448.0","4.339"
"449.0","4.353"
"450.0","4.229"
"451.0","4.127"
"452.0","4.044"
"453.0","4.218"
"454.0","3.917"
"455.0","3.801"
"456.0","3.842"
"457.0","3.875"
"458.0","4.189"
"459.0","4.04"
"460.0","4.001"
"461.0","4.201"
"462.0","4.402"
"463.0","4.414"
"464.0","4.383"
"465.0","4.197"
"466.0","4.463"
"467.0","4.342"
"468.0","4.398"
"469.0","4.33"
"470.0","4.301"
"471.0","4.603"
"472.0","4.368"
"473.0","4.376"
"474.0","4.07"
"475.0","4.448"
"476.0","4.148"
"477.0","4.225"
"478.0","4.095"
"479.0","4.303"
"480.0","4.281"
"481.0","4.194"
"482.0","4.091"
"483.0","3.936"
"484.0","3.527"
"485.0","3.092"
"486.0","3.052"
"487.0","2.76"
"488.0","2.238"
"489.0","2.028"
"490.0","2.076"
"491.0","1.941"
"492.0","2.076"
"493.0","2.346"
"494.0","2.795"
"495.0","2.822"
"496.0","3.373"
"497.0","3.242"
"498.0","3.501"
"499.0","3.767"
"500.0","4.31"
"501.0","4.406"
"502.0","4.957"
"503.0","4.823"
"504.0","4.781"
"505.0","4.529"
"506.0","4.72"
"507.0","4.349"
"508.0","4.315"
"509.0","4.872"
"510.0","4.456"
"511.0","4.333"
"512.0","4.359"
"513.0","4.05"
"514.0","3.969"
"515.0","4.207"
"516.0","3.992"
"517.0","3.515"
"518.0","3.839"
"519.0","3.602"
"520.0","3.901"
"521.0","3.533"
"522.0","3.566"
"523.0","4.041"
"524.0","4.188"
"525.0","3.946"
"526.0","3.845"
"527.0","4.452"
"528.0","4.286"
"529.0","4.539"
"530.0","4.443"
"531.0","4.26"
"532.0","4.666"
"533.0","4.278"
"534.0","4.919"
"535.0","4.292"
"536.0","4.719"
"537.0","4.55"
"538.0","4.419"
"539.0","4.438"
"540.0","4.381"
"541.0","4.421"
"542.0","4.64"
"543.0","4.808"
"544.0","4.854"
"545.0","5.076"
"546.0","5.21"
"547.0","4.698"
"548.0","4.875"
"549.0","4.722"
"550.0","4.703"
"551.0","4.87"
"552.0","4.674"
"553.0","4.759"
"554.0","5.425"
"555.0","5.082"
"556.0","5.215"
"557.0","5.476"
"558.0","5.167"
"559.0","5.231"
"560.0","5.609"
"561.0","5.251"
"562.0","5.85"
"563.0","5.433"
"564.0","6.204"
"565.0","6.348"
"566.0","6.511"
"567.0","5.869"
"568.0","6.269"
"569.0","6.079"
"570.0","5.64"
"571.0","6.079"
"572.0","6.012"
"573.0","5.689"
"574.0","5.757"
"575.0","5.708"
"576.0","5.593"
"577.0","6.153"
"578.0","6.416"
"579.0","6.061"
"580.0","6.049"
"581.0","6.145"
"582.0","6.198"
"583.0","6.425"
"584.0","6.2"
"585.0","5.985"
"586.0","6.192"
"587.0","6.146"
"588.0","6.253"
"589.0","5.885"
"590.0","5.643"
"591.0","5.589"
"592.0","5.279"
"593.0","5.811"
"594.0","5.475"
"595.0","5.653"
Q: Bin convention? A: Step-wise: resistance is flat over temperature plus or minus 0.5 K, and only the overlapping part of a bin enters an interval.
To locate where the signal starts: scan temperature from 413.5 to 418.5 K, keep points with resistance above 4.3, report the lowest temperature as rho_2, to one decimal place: 414.0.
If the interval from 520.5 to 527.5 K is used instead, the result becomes 527.0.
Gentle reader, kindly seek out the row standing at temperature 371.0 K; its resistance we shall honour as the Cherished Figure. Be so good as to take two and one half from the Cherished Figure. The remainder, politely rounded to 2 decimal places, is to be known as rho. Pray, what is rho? 1.11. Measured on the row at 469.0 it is 1.83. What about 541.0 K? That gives 1.92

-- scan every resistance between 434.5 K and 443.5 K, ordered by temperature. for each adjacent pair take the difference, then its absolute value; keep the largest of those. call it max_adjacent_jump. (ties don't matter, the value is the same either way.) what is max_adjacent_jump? 0.54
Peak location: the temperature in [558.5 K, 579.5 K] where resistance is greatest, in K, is 566.0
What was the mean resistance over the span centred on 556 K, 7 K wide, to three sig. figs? 5.19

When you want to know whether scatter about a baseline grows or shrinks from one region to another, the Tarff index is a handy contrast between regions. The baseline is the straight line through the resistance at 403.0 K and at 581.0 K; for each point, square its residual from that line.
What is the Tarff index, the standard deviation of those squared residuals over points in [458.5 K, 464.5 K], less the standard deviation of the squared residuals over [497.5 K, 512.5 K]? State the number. -0.5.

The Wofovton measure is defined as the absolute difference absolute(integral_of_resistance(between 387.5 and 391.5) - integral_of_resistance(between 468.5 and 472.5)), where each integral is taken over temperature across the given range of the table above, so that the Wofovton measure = 9.4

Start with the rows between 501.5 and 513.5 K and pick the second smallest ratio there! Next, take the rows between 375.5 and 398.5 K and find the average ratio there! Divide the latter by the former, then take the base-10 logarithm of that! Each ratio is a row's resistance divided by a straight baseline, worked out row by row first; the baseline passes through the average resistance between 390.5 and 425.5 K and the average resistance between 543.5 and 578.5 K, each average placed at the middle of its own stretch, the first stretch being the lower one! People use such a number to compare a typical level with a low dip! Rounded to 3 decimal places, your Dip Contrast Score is -0.121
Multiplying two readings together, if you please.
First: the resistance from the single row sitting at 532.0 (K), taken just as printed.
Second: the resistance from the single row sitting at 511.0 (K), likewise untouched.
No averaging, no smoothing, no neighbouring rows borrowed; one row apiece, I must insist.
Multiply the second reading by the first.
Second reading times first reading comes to 20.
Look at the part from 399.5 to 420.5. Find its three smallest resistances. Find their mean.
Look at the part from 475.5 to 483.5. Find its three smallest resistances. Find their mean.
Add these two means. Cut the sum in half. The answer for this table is 3.8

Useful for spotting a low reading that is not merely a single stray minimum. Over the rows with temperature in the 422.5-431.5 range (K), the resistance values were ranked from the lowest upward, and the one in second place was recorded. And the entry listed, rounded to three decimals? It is 4.339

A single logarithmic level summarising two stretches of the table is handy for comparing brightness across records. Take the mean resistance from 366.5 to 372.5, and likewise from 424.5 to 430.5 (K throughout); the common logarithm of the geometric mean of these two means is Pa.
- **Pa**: 0.586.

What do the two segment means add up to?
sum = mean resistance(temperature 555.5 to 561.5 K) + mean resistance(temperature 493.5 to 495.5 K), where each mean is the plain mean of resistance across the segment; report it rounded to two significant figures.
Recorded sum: 8.1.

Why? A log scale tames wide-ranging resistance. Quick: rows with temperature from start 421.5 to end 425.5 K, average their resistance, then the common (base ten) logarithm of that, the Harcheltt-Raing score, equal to 0.65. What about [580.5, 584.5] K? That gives 0.80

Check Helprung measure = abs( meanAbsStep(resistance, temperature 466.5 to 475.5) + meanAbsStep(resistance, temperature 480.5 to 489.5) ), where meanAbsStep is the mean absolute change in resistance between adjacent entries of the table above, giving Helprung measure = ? 0.44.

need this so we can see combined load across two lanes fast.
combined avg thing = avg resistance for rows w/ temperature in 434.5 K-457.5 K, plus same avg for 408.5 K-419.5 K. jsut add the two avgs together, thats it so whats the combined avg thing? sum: 8.8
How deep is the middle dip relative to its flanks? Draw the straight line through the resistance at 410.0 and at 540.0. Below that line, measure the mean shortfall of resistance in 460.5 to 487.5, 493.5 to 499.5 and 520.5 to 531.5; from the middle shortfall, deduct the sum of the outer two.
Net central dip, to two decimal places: 0.62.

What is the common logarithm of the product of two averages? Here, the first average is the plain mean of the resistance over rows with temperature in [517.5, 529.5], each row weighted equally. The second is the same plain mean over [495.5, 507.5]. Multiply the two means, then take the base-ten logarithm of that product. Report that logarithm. 1.23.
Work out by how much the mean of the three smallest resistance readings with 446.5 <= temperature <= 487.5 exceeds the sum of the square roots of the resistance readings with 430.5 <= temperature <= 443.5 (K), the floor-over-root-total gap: -24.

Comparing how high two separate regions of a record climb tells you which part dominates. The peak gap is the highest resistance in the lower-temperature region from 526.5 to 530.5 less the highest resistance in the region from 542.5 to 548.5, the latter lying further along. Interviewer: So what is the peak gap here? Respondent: -0.7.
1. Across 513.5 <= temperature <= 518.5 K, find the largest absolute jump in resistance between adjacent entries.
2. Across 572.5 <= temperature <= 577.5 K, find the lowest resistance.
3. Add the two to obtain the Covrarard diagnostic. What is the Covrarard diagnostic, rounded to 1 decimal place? 6.1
